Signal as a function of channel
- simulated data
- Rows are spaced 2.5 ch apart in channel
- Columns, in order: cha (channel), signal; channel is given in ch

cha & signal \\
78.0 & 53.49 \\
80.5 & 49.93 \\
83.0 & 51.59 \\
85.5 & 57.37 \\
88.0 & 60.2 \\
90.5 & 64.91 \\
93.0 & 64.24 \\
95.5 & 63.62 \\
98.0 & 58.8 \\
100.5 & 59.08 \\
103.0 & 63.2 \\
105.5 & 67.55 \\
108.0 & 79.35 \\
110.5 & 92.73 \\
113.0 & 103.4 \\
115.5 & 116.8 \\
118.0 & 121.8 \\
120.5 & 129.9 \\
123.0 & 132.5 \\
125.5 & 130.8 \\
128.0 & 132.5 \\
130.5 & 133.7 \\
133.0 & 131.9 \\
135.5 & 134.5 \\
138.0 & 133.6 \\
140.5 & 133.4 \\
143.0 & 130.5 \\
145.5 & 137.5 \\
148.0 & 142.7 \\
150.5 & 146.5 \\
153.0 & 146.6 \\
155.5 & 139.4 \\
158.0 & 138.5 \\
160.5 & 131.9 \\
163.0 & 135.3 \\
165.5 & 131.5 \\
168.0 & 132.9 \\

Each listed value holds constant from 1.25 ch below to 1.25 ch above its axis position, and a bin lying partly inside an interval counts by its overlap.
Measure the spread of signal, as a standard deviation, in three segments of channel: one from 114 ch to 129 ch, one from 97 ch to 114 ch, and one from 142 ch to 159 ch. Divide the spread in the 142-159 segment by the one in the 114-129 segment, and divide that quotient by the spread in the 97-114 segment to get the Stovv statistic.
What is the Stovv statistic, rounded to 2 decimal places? 0.05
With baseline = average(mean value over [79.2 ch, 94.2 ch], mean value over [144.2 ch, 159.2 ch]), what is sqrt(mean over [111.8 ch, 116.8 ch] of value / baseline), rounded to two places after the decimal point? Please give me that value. 1.05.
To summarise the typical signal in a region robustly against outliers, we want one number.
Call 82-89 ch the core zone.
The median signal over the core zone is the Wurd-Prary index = 57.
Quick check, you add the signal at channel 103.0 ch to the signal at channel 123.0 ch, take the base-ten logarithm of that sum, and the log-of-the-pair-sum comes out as 2.29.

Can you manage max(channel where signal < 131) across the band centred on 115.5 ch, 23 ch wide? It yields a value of 125.5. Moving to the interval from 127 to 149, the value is 143.0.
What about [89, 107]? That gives 105.5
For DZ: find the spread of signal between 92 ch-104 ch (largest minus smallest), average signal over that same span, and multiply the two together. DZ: 336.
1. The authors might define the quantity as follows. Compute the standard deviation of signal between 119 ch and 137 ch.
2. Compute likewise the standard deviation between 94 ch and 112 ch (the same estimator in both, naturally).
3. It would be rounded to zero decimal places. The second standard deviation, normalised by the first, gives 8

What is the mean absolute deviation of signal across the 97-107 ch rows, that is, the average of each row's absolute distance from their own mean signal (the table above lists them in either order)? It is 3.2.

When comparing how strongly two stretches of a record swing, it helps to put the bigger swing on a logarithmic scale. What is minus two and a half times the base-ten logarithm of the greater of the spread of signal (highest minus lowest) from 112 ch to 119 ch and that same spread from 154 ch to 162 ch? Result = -3.2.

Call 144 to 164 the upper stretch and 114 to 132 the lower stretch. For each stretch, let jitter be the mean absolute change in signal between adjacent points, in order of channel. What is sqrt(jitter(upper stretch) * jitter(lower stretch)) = 3.6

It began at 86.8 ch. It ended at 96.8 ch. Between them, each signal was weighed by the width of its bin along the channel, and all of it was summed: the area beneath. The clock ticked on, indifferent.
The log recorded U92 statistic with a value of 632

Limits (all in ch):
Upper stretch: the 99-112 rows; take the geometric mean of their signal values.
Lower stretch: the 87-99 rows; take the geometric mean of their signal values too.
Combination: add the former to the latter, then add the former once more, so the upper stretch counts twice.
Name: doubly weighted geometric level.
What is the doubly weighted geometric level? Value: 205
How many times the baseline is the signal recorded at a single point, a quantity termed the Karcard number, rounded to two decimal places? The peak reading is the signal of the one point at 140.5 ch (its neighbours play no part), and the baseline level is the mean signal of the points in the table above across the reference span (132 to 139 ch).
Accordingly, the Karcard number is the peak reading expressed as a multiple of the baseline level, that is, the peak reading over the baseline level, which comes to 1.00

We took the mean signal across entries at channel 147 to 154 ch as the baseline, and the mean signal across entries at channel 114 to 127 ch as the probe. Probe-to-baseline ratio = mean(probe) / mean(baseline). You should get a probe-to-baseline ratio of 0.87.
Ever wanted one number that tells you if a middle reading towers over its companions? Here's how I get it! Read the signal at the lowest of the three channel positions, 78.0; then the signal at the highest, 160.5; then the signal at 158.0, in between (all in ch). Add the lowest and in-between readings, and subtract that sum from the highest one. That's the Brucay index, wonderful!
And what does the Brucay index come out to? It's -60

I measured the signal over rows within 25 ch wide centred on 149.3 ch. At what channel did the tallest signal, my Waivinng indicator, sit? 153.0 ch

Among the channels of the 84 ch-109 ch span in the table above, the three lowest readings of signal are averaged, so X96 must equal 58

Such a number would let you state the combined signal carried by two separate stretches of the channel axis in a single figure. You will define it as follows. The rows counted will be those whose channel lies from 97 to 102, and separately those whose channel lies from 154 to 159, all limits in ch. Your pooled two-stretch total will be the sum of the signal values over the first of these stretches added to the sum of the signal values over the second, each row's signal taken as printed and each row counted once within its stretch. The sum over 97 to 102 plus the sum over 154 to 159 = 396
